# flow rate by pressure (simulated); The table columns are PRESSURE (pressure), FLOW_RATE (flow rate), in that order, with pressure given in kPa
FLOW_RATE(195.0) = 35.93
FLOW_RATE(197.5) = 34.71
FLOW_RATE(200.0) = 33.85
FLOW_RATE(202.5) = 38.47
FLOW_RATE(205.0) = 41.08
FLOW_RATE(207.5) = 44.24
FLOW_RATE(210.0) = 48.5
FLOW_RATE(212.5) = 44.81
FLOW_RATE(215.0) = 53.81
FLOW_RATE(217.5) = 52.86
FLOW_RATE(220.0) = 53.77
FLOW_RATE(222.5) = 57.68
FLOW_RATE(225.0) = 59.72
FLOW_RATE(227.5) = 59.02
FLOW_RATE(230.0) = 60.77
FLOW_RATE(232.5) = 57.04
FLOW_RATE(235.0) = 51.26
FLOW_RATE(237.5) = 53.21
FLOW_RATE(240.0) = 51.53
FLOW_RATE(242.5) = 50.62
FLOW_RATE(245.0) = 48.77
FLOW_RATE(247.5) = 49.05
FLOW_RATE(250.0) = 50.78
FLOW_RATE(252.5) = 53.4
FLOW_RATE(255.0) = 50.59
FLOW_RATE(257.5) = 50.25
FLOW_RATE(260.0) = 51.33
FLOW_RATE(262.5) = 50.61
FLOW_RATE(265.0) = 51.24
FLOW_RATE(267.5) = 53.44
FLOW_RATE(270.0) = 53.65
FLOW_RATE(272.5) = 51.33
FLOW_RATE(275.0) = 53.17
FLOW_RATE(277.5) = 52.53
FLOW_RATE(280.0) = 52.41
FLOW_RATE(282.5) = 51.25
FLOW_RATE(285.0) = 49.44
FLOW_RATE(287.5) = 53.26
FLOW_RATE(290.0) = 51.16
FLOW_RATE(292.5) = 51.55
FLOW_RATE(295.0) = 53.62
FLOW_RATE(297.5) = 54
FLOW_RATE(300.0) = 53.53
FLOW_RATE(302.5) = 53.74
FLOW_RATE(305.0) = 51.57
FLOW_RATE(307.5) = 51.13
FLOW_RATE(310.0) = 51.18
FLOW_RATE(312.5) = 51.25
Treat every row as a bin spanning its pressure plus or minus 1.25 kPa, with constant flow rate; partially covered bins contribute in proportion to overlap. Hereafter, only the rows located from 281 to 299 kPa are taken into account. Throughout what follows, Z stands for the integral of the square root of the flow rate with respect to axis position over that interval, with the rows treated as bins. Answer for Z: 130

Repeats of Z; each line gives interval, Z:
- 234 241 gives 50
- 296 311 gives 109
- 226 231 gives 39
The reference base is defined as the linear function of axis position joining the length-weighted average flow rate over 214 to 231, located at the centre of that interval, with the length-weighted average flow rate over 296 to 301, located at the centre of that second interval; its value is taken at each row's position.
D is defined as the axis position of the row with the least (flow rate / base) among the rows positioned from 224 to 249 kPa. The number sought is 245.0 kPa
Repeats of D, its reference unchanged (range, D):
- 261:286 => 285.0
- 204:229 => 205.0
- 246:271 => 247.5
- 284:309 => 285.0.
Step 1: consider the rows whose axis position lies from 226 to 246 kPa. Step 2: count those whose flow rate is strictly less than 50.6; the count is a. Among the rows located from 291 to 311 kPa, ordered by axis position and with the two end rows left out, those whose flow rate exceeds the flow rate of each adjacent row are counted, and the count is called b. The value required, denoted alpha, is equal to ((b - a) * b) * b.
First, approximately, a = 1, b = 2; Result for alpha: 4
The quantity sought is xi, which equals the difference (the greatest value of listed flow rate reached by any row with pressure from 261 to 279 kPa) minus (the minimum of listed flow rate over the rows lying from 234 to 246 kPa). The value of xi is 5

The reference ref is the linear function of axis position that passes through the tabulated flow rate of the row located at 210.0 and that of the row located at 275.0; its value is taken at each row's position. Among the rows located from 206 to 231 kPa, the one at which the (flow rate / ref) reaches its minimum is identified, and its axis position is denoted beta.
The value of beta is 207.5 kPa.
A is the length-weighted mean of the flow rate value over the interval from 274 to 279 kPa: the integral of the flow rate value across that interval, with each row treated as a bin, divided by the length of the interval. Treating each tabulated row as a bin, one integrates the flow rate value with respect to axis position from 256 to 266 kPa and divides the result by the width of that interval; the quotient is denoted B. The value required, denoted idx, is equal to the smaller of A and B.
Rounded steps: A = 52.8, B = 51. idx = 51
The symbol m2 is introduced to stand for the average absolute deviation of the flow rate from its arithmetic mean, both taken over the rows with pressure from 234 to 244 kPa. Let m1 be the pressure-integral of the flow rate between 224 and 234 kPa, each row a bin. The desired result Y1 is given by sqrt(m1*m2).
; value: 21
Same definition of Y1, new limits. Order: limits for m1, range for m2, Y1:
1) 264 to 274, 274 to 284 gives 17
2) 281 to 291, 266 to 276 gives 20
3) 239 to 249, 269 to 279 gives 19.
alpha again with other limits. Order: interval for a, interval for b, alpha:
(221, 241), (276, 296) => 1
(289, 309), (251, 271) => 1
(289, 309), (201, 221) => 8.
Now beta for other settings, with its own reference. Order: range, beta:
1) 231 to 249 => 245.0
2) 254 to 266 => 257.5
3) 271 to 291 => 285.0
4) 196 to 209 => 200.0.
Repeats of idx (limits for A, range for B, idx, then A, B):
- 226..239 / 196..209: 39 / 56.2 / 39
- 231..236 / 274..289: 52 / 54.6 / 52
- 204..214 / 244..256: 45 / 45.0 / 51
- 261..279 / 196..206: 37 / 52.3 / 37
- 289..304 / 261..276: 52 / 52.9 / 52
